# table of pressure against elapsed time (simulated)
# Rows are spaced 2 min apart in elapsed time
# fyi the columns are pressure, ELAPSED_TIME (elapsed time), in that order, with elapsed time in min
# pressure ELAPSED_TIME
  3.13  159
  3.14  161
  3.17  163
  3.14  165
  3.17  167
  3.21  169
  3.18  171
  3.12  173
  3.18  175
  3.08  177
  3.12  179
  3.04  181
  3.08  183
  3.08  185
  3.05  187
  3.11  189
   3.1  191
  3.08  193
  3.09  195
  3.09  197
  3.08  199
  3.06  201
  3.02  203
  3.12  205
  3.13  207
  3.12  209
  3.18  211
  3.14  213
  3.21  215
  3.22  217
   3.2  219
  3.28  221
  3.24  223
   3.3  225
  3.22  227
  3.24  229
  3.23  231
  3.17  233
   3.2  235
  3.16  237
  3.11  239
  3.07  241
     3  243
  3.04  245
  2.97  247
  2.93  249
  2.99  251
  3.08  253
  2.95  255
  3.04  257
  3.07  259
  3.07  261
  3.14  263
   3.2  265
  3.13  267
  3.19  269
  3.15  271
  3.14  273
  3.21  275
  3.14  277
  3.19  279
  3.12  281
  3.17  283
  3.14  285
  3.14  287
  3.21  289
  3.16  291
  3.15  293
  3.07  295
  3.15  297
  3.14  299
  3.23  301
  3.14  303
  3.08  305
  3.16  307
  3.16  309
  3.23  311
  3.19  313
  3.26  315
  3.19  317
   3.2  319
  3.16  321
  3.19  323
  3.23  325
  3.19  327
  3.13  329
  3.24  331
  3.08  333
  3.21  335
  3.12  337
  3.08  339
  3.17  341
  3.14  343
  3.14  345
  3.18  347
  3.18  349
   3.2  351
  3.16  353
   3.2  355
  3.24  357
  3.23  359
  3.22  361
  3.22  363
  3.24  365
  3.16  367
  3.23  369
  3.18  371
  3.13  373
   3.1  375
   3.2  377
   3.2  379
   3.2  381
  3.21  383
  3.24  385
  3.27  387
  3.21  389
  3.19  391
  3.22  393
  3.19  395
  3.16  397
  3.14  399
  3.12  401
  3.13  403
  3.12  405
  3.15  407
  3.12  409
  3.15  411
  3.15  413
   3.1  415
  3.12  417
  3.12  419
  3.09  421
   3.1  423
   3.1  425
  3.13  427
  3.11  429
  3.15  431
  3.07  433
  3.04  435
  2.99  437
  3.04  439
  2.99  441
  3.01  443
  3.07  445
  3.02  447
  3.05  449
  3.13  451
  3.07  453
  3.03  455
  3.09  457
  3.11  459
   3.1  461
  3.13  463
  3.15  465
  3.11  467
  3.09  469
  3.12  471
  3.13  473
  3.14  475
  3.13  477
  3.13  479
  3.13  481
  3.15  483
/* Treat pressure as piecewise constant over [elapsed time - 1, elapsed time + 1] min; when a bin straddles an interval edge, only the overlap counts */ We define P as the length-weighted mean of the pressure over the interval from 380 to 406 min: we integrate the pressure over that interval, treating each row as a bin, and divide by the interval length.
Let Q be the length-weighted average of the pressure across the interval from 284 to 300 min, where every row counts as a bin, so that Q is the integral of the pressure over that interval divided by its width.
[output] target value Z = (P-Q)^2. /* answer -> 0.0016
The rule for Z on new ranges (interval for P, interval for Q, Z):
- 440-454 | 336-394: 0.0195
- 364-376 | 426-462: 0.0114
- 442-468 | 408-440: 0.0003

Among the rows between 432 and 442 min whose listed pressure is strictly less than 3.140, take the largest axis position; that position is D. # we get 441 min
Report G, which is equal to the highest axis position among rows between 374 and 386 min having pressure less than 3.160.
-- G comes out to 375 min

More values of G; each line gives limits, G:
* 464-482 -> 481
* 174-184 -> 183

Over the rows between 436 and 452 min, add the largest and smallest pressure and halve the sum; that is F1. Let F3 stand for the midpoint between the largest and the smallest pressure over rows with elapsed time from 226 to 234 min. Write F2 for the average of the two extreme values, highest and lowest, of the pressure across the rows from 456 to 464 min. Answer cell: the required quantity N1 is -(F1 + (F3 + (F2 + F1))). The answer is -12.4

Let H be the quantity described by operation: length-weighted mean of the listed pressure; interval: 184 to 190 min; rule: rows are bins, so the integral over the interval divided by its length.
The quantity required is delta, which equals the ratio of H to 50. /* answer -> 0.0616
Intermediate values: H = 3.080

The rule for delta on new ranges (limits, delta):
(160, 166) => 0.0630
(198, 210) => 0.0618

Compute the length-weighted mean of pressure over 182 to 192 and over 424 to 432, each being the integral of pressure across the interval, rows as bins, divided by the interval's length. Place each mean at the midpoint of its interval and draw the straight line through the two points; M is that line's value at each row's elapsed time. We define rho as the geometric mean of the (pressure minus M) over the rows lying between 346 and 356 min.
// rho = 0.072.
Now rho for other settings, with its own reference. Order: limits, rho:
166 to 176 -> 0.084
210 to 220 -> 0.097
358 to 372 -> 0.094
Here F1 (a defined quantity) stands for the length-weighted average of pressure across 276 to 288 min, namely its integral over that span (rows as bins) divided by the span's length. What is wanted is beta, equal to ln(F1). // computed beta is 1.15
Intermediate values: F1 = 3.15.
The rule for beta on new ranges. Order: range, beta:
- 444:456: 1.12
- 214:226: 1.18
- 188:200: 1.13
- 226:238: 1.16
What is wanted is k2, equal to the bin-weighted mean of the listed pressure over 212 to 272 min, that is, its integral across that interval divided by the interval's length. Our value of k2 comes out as 3.13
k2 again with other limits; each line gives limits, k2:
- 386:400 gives 3.20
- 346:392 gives 3.20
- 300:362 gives 3.18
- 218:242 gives 3.20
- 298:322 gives 3.18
